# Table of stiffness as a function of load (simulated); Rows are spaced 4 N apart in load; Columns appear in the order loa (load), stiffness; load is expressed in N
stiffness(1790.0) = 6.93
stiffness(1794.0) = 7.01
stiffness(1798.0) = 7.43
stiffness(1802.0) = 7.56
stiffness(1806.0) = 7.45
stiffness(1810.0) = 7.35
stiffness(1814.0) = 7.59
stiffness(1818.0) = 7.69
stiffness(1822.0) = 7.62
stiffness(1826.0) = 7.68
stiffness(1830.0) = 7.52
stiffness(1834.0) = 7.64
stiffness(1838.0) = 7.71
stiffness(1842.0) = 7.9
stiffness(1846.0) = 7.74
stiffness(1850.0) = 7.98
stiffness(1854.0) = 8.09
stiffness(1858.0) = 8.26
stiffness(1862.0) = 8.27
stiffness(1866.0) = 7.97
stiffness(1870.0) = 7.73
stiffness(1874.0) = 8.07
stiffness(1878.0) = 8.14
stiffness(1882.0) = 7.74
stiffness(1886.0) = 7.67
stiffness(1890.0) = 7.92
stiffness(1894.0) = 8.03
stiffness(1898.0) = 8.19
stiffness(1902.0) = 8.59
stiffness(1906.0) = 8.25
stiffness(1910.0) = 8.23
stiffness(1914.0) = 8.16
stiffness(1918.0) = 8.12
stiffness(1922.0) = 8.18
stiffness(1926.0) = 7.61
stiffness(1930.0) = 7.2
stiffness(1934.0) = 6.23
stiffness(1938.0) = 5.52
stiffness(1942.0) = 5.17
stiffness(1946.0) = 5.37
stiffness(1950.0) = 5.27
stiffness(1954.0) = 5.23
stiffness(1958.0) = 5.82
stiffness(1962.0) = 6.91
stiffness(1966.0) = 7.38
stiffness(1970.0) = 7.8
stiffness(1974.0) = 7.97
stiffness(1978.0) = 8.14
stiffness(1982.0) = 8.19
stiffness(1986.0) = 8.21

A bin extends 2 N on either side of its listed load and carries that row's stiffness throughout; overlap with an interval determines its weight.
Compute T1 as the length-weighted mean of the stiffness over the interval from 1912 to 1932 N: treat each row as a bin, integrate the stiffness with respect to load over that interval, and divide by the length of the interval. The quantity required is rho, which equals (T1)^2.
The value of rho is 61.7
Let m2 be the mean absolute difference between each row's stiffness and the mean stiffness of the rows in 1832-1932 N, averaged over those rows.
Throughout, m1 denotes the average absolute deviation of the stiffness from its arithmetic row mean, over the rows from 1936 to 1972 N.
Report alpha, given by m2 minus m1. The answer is -0.6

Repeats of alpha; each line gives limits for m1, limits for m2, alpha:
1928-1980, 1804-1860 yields -0.8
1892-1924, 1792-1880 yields 0.1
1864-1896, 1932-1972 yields 0.7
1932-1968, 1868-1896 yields -0.5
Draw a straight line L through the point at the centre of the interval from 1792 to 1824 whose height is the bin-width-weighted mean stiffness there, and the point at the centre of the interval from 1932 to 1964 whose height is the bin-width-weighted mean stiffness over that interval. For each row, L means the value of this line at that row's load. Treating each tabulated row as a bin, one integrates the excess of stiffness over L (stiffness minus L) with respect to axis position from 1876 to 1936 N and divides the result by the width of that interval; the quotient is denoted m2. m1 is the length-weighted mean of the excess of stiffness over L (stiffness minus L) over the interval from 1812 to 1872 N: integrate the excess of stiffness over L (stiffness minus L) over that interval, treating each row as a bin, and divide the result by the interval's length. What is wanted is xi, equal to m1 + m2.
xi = 2.46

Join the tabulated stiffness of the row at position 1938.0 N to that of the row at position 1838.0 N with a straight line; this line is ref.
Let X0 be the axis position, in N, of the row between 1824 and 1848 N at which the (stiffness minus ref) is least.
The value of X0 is 1830.0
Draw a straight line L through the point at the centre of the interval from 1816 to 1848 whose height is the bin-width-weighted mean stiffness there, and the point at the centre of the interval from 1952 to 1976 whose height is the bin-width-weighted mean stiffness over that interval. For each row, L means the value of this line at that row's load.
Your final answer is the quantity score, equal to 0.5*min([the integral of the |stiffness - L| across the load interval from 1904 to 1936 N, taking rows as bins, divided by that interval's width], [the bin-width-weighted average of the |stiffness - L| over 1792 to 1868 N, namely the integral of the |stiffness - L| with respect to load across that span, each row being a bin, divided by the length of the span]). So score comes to 0.18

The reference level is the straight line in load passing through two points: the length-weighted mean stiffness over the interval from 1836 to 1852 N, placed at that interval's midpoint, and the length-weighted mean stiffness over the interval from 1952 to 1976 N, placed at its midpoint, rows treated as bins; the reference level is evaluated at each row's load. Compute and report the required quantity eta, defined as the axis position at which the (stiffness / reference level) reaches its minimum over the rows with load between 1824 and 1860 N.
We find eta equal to 1830.0 N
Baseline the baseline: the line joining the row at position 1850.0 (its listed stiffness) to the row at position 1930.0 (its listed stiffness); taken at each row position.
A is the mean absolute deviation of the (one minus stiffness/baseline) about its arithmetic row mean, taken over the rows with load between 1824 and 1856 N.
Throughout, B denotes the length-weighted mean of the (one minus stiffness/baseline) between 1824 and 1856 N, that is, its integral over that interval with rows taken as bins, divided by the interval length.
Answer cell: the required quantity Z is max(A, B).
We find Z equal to 0.036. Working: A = 0.027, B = 0.04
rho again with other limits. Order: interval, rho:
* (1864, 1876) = 62.8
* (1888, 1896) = 63.6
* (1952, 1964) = 35.8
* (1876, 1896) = 62.4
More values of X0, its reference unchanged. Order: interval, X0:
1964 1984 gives 1966.0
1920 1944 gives 1942.0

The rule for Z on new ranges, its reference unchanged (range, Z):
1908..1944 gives 0.130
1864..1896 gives 0.022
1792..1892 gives 0.056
